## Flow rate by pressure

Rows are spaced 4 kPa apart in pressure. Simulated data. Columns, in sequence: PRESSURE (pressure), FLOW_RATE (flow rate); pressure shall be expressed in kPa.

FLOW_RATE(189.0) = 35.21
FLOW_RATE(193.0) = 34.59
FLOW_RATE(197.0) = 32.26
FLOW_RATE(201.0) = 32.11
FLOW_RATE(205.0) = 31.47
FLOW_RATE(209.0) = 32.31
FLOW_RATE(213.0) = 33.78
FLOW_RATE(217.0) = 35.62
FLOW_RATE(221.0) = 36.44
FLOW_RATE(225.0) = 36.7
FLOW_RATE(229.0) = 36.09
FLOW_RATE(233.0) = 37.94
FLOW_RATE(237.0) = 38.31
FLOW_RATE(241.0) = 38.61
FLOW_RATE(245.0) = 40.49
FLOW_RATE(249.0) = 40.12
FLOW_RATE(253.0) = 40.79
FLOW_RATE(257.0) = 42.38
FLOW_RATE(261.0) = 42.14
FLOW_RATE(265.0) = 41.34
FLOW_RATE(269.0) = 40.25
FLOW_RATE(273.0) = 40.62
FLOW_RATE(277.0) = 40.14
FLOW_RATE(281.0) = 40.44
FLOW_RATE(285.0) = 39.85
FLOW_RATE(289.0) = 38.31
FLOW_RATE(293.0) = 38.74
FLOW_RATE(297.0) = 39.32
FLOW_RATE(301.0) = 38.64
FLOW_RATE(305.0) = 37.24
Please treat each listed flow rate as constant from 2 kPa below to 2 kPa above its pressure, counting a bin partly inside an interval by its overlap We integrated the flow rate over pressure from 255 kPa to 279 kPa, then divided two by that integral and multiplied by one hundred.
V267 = 0.2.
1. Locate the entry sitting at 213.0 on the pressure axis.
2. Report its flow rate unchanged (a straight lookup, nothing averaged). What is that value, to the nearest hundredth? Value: 33.78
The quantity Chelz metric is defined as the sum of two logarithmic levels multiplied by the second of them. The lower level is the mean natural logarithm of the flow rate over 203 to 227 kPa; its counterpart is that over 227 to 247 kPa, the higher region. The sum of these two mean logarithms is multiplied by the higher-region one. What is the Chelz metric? 26.2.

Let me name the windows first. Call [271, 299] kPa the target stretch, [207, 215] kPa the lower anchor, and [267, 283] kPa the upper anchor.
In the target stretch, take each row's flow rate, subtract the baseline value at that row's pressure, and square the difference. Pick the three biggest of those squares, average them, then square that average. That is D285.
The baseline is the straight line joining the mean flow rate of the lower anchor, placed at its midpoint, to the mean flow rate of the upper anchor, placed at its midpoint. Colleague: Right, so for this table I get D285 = 174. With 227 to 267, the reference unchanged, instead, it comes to 184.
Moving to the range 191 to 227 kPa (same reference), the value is 55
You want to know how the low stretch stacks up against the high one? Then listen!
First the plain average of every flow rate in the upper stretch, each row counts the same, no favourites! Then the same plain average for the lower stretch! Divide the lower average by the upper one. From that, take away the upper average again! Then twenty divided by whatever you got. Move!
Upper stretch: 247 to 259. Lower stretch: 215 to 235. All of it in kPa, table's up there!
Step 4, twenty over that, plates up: -0.497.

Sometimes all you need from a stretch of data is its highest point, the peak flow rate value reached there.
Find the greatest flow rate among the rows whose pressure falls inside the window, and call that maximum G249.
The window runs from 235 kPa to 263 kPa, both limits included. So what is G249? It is 42.38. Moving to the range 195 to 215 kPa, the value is 33.78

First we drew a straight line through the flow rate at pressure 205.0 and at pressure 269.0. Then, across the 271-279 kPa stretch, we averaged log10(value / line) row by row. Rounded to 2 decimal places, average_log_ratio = -0.01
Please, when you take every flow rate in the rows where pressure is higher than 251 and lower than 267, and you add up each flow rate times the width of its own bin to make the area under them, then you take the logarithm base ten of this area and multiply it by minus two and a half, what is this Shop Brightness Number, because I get -7.1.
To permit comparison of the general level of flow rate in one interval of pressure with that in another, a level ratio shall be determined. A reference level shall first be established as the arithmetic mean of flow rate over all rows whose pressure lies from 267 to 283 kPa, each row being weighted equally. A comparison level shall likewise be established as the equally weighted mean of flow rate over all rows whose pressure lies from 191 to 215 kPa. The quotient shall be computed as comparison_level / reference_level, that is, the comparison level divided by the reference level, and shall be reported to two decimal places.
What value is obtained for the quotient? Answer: 0.81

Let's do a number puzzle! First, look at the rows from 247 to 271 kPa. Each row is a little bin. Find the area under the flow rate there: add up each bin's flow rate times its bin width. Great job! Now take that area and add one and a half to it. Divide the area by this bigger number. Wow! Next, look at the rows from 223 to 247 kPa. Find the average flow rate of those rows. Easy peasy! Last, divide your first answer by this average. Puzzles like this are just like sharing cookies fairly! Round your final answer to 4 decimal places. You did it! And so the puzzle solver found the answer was 0.0263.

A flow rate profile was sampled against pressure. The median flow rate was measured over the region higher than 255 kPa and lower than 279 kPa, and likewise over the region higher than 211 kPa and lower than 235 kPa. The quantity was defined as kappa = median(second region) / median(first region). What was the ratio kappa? 0.88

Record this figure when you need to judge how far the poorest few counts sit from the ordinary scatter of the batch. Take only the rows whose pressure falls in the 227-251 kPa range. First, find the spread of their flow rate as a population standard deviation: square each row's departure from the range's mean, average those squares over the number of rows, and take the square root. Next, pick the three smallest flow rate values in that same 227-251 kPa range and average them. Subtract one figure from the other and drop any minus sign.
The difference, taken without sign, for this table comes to 36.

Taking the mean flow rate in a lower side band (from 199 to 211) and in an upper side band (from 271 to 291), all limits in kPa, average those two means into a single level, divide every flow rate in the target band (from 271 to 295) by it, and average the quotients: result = 1.10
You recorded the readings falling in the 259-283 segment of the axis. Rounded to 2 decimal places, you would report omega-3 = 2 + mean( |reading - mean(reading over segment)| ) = 2.61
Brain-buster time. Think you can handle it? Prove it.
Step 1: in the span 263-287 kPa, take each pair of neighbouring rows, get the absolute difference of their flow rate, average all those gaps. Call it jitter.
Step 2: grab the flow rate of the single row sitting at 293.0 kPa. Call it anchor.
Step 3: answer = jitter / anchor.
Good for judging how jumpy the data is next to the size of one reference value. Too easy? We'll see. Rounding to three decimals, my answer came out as 0.015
